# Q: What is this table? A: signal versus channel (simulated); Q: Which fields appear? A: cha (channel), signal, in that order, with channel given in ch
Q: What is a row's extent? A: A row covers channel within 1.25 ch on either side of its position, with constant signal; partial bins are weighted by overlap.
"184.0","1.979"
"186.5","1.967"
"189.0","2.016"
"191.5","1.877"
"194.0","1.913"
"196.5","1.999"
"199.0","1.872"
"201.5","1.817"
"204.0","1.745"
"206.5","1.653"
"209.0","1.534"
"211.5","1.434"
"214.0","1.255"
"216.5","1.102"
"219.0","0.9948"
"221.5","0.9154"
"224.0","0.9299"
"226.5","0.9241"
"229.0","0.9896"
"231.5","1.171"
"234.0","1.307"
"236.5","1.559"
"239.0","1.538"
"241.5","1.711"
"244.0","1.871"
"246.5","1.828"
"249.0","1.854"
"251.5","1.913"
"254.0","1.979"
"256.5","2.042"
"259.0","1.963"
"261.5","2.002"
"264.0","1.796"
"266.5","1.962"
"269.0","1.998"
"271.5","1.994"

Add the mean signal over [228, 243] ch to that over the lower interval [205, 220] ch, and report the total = 2.7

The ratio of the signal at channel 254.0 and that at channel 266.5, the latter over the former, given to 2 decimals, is 0.99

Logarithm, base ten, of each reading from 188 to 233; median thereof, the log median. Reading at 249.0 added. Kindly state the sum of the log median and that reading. 2.03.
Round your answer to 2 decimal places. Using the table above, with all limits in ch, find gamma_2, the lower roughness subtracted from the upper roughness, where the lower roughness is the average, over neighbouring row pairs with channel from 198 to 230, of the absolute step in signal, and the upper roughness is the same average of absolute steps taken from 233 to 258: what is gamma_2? 0.01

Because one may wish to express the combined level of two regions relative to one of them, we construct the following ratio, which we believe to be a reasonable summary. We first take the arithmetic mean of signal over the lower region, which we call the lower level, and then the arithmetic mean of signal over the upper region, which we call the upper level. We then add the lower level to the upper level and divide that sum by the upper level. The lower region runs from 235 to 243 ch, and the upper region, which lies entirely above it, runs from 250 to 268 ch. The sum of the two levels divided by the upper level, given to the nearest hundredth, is 1.82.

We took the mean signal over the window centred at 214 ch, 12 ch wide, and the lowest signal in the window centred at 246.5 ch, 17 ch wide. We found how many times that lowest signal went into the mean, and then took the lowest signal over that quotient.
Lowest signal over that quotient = 1.9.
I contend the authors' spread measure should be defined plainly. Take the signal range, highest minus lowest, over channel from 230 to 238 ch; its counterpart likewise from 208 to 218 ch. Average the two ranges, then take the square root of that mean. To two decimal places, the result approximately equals 0.64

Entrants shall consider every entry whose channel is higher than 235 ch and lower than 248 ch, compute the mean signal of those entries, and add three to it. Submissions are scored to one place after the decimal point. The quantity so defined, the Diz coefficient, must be 4.7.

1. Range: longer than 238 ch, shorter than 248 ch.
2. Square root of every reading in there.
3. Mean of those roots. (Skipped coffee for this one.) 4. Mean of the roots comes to 1.32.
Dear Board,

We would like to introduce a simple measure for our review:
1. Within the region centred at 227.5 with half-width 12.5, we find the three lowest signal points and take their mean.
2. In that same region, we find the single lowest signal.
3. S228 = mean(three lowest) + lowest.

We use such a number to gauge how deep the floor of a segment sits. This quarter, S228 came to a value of 1.8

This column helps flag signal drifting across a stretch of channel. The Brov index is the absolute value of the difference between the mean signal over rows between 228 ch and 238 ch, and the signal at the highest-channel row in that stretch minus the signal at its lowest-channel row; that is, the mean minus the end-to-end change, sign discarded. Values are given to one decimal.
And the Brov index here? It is 0.7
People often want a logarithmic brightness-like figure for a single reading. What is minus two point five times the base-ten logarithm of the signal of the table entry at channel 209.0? -0.46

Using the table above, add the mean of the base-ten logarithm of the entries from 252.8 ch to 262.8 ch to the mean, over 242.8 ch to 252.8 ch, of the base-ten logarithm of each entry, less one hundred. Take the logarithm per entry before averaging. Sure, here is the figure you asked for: -99.4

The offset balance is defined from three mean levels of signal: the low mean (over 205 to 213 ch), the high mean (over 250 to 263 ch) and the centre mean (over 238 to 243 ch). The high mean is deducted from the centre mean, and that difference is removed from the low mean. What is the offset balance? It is 1.9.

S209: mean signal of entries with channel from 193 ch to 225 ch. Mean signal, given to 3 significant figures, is 1.47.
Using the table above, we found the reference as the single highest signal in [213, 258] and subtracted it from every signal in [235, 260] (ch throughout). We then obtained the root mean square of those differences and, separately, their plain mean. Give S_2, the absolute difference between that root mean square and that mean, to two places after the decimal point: 0.49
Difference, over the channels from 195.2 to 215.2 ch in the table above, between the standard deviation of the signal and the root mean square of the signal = -1.4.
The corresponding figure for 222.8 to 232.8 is -0.9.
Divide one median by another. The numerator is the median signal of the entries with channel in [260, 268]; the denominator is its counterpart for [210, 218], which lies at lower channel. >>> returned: 1.56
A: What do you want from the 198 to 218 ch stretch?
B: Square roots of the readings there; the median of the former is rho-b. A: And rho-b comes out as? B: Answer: 1.26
